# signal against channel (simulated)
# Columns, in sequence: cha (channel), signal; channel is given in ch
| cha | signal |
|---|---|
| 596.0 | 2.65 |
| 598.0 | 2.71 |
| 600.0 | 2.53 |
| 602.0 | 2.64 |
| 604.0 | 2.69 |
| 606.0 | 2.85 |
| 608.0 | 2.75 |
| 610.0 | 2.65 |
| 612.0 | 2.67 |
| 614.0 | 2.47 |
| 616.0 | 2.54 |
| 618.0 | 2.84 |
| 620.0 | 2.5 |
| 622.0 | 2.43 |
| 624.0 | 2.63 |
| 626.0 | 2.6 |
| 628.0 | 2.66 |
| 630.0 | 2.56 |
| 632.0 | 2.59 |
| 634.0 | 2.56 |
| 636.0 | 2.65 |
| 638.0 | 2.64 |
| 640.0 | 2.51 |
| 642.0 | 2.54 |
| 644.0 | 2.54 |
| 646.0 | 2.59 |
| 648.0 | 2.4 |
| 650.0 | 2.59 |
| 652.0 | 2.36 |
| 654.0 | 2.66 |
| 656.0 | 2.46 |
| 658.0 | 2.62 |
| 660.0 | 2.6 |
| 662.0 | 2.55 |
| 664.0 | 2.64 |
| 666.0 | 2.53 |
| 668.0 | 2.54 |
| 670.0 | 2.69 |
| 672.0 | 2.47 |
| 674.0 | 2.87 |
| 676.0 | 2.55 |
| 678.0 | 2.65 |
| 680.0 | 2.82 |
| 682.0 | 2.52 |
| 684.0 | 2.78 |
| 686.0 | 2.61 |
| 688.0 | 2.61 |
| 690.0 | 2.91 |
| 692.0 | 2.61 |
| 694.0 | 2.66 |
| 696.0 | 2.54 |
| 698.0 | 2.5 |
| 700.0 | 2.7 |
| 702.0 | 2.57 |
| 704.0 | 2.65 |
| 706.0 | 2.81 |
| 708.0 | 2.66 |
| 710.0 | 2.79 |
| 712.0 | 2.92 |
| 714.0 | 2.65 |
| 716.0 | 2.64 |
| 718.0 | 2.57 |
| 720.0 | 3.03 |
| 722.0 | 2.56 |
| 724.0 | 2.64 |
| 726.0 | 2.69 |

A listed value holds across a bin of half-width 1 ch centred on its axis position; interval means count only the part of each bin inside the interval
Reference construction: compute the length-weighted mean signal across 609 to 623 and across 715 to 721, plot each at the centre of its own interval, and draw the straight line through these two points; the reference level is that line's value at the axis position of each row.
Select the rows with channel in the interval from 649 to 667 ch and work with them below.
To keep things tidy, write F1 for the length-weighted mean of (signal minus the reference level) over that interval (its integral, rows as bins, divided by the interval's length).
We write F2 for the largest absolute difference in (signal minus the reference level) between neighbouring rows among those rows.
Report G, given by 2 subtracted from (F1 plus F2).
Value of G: -1.80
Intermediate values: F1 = -0.095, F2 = 0.30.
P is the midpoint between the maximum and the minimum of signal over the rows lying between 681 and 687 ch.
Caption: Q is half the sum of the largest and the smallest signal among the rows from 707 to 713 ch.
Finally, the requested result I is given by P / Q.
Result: 0.95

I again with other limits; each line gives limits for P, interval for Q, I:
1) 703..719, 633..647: 1.06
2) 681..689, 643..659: 1.06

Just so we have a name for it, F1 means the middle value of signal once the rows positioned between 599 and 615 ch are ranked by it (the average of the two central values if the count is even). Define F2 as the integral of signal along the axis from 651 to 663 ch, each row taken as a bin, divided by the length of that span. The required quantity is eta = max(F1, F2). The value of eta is 2.66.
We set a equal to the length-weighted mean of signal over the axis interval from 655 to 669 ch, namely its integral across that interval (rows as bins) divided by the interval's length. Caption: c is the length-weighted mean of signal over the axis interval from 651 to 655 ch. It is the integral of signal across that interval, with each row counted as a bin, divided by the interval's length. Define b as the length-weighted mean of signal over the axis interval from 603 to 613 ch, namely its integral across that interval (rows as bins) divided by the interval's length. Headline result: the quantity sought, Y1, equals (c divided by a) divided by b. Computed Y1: 0.360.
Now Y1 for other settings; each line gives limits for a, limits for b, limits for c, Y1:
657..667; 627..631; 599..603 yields 0.383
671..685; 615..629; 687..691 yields 0.398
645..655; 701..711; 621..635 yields 0.379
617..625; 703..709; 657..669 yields 0.367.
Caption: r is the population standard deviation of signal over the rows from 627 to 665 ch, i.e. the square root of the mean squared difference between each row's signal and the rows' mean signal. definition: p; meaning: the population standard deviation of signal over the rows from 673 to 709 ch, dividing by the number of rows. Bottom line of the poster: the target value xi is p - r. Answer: 0.038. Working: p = 0.120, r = 0.082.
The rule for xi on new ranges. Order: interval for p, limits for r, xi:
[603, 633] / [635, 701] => 0.000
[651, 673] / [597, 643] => -0.010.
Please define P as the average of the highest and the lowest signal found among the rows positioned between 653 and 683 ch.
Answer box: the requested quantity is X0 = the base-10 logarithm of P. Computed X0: 0.426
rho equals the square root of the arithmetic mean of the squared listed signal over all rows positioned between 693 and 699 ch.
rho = 2.57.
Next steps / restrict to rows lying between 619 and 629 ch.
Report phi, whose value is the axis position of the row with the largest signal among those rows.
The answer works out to 628.0 ch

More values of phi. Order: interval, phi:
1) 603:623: 606.0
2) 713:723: 720.0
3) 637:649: 638.0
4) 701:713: 712.0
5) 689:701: 690.0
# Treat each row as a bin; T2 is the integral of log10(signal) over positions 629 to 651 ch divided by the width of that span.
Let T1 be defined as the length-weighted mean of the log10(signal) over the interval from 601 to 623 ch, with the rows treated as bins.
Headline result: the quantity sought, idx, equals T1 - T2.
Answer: 0.013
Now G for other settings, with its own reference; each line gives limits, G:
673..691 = -1.66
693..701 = -1.92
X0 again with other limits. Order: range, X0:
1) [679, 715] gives 0.433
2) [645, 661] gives 0.400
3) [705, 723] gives 0.446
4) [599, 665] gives 0.416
